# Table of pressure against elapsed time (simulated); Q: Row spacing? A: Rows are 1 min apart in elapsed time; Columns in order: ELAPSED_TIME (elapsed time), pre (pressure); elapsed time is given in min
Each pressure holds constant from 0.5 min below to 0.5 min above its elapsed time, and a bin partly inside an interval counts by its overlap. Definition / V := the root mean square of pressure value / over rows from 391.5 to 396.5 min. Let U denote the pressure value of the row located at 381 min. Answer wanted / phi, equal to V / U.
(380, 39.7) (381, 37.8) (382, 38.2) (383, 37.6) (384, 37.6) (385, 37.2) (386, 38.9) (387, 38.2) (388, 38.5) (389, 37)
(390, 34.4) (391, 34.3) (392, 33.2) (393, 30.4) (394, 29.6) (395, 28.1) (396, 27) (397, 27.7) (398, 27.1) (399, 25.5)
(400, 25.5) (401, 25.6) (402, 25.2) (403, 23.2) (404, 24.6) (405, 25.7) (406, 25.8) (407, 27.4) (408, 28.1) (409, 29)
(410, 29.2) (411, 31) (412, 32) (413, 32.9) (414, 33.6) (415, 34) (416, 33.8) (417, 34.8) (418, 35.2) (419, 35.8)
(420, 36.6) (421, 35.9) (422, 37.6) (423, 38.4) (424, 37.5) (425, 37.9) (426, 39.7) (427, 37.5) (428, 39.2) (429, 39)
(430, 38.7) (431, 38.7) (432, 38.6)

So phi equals 0.79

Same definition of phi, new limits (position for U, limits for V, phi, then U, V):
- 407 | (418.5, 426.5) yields 1.37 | 27.4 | 37.4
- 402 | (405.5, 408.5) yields 1.08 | 25.2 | 27.1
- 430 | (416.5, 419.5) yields 0.91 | 38.7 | 35.3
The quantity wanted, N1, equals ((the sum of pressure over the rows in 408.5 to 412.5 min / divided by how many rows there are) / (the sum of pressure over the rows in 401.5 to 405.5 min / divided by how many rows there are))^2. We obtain 1.5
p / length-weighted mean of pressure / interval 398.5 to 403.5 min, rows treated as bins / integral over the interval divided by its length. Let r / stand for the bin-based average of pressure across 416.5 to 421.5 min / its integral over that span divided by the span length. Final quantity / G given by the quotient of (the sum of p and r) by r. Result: 1.70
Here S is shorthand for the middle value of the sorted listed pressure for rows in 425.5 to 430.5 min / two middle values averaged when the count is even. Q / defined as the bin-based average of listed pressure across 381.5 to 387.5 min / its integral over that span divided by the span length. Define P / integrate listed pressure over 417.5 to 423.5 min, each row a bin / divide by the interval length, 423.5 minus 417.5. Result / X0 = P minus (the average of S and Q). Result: -1.9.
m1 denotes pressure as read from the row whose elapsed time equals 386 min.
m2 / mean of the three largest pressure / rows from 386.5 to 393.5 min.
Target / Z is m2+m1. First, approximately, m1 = 38.9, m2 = 38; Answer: 77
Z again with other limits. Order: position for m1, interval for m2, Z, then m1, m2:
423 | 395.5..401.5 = 66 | 38.4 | 27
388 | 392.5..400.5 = 68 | 38.5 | 29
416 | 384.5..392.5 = 72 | 33.8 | 39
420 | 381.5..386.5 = 75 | 36.6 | 38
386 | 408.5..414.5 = 72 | 38.9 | 33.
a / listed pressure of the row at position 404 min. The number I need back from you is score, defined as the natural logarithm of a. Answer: 3.20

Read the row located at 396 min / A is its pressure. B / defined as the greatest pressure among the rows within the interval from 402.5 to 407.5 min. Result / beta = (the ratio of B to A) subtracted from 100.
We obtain 99.0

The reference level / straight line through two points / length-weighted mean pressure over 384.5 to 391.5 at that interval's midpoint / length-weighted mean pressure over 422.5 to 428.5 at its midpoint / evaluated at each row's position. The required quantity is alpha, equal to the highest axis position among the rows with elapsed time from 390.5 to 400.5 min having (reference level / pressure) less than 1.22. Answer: 392 min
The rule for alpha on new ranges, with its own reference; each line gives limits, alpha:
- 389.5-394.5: 392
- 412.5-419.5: 419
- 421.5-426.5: 426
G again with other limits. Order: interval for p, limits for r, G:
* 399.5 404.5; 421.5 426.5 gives 1.65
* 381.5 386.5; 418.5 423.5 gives 2.03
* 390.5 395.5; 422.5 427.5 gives 1.81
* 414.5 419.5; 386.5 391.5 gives 1.95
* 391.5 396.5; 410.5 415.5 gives 1.91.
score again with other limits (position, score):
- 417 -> 3.55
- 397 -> 3.32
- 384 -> 3.63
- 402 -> 3.23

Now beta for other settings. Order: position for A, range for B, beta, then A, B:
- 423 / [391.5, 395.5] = 99.1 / 38.4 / 33.2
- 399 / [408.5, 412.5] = 98.7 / 25.5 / 32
